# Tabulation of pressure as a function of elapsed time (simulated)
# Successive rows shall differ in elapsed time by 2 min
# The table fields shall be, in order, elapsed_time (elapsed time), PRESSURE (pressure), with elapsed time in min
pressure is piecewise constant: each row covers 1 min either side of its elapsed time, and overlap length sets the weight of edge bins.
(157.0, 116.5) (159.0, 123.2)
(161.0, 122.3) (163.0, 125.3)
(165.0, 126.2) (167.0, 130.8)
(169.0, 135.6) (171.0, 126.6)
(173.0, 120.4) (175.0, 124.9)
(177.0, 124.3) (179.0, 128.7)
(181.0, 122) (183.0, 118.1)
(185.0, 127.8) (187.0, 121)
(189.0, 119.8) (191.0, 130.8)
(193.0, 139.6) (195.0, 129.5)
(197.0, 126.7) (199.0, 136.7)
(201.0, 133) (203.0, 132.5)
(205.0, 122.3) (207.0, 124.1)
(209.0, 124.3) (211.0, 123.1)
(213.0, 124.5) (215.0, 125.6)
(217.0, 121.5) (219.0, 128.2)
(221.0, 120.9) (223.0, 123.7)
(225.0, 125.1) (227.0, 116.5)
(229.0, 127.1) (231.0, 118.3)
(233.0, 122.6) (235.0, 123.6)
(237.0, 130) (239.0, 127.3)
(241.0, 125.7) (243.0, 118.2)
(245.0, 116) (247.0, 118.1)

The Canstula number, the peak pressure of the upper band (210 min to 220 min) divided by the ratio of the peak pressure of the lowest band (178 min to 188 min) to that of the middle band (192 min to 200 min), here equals 139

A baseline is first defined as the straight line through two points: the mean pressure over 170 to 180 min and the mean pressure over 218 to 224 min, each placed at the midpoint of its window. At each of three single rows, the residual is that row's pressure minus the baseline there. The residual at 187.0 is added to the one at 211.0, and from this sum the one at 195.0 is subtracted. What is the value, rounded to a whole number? -10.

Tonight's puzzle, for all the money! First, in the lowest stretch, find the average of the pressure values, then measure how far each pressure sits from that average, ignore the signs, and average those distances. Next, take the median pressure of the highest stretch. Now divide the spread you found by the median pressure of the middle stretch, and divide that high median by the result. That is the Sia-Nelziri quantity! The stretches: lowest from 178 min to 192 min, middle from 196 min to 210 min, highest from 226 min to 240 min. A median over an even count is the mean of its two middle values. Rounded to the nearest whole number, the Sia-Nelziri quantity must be 3603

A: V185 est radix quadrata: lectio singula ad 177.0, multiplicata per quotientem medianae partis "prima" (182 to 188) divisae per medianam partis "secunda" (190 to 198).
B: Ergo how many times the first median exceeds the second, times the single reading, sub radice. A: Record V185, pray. 10.7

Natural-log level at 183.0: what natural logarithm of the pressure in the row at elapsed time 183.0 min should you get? 4.77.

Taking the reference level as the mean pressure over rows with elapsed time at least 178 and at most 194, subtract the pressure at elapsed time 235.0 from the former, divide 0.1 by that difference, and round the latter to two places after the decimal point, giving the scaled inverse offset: 0.04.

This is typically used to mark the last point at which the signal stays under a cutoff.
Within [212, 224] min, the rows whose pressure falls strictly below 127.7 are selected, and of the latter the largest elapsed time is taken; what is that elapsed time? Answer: 223.0 min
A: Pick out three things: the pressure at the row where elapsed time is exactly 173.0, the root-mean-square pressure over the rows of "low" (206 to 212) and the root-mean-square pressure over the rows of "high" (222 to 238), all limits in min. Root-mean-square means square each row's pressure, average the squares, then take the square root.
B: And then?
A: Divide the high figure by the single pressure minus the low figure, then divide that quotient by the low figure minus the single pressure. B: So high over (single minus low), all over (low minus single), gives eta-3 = -10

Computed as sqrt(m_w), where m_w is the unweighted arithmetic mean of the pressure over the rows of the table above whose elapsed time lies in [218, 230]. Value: 11.1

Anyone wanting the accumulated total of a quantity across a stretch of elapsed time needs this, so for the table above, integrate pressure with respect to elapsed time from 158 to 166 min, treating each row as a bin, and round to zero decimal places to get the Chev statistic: 994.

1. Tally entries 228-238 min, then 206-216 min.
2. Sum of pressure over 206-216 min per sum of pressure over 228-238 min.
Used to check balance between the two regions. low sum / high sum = 1.00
